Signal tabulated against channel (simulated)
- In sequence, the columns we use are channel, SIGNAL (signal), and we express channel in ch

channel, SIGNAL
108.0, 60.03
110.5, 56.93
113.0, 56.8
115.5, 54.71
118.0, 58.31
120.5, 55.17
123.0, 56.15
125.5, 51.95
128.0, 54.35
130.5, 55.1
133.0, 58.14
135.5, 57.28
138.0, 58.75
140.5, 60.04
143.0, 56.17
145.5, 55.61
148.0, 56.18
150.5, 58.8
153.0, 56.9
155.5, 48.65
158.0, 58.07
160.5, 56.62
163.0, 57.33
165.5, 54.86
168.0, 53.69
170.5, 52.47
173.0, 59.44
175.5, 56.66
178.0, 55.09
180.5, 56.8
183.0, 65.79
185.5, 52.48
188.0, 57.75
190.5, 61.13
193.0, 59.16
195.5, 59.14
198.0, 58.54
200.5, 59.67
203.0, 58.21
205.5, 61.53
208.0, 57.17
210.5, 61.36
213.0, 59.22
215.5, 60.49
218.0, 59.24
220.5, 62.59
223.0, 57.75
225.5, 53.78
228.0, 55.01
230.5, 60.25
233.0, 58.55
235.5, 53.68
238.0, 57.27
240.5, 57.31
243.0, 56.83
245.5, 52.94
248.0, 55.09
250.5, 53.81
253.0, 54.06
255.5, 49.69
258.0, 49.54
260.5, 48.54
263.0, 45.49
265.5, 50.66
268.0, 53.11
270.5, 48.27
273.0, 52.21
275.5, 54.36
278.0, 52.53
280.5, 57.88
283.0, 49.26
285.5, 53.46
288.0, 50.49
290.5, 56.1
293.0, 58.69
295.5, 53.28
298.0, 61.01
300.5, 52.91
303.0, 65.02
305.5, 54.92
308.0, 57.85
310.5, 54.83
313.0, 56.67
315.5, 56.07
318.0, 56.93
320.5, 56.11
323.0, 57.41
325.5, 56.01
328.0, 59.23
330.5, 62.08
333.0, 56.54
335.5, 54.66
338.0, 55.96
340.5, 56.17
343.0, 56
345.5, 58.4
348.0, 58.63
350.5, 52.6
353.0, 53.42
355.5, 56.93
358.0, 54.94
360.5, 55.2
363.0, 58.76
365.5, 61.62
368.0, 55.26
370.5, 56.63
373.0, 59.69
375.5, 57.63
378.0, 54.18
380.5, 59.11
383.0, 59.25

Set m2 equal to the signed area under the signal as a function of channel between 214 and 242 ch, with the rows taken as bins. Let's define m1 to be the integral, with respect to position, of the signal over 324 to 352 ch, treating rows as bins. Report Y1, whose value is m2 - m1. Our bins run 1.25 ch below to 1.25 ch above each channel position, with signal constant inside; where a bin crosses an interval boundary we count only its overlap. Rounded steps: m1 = 1593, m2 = 1619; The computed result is 25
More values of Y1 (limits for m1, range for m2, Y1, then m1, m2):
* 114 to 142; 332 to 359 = -70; 1578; 1508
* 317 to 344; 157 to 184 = -3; 1540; 1536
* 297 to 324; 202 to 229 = 43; 1545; 1588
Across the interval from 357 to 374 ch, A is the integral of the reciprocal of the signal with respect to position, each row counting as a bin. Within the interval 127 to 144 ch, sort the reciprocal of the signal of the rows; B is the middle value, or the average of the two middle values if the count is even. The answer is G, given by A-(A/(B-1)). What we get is 0.598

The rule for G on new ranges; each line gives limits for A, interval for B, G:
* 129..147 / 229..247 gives 0.635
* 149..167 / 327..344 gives 0.653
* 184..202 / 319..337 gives 0.624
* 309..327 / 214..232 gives 0.644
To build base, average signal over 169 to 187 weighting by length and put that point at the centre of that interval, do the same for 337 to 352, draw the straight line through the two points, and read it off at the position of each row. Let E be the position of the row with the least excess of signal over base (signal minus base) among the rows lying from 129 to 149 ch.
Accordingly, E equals 130.5 ch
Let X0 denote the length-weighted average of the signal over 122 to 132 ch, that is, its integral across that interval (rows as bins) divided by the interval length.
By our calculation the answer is 54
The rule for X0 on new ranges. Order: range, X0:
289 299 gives 57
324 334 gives 58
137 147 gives 58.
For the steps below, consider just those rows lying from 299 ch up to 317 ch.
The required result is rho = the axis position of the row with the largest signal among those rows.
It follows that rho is 303.0 ch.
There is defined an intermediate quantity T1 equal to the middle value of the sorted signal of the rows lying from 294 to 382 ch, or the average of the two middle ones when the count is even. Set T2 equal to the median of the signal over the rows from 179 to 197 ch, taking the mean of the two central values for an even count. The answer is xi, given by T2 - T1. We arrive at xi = 3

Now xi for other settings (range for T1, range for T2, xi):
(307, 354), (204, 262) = 1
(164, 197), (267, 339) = -1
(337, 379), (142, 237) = 2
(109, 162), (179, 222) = 3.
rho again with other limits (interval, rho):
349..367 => 365.5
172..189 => 183.0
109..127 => 118.0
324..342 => 330.5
